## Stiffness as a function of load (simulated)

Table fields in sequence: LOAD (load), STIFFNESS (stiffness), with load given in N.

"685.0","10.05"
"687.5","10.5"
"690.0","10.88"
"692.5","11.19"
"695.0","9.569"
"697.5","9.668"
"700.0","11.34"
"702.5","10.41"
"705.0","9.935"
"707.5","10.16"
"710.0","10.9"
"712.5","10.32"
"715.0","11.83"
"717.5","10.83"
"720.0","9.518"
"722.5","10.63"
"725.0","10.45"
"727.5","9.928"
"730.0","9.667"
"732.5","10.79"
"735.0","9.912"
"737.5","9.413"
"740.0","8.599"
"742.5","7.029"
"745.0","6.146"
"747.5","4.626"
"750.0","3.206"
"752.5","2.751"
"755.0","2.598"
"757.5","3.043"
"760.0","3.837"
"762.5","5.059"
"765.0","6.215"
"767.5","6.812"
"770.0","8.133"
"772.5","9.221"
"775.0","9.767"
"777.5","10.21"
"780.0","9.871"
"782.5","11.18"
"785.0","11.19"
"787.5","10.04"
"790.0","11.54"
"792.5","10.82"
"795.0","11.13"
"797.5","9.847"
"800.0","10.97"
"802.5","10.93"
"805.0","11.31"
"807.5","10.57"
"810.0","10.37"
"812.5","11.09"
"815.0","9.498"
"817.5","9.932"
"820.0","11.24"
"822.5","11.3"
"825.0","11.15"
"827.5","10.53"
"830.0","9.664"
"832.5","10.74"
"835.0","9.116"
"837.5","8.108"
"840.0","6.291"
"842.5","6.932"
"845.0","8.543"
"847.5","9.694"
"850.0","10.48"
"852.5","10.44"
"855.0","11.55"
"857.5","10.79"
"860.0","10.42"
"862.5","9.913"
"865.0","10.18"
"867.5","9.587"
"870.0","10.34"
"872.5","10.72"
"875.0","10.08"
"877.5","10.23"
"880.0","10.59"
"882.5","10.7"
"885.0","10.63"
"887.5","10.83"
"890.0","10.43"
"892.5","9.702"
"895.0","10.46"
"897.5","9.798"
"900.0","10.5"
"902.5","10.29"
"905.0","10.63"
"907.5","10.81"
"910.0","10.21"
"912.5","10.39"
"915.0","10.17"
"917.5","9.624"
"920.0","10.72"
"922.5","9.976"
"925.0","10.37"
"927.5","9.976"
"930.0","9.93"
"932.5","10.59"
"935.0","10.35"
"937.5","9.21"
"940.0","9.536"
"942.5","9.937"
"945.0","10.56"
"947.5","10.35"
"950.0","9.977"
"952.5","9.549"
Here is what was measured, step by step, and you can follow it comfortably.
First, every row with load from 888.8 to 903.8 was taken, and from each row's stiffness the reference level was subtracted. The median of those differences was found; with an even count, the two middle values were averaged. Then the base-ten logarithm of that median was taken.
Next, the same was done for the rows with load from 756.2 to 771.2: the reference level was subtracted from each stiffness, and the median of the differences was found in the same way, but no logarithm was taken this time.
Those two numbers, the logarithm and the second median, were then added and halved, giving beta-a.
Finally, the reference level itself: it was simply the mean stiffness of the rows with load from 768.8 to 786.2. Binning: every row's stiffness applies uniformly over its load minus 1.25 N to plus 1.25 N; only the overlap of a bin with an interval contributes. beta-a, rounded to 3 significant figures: -2.34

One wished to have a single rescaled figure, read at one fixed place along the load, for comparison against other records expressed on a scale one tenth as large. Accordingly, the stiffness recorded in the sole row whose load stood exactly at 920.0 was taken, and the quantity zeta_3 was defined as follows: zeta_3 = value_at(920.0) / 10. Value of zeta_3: 1.072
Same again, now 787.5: 1.004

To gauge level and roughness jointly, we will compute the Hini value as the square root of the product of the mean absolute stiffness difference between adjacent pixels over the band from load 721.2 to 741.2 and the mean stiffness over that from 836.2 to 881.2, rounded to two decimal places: 2.44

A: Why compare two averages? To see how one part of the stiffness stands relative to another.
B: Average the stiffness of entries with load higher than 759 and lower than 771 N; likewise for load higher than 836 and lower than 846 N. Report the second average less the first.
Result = 1.5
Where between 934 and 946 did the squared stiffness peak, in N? 945.0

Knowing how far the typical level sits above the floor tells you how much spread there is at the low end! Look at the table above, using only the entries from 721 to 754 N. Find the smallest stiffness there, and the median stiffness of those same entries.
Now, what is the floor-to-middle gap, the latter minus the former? 6.7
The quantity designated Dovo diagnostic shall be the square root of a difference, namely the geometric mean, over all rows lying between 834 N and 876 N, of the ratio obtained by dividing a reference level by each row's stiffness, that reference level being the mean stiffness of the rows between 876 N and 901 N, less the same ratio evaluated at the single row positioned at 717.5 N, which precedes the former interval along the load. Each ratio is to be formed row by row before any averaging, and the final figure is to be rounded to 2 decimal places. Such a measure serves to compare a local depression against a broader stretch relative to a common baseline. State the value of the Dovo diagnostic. 0.37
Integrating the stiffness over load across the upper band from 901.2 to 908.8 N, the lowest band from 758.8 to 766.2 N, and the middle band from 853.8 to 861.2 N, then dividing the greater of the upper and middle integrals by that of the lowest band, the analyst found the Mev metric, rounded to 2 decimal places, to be 2.17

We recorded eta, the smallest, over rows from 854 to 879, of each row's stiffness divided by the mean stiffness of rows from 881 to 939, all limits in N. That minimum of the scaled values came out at 0.933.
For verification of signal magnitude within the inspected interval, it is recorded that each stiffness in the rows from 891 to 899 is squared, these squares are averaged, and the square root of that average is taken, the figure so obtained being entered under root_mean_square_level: 10.0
